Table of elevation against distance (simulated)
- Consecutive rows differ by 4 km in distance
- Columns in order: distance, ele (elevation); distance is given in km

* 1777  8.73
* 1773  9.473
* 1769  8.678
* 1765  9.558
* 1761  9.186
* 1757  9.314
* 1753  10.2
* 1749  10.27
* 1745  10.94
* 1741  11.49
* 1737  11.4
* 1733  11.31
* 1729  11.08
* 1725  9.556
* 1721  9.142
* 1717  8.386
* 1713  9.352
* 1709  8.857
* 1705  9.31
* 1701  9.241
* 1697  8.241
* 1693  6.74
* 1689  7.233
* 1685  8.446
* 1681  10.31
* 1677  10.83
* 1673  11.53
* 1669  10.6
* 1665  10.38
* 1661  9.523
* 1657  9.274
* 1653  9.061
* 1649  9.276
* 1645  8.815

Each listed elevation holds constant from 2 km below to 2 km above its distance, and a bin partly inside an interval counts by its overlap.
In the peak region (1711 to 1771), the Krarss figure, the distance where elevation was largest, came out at 1741 km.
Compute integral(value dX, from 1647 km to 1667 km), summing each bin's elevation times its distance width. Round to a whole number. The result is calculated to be 190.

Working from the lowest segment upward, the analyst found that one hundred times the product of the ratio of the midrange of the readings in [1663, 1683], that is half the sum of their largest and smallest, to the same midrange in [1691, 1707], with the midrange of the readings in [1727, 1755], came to 1476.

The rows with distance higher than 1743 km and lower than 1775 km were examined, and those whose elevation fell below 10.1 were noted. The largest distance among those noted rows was 1773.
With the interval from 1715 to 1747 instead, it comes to 1725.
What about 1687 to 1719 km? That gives 1717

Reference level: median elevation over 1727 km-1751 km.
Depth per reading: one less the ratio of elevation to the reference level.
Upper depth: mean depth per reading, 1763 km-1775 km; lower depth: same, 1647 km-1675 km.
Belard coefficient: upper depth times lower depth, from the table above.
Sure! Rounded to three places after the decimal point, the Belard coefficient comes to 0.019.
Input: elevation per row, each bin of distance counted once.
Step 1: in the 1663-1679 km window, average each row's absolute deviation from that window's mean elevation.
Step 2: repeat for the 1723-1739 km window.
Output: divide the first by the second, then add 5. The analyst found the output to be 5.5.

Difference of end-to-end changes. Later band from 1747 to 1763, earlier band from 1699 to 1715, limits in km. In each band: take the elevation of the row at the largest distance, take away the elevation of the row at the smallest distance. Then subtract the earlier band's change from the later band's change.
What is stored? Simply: -1.2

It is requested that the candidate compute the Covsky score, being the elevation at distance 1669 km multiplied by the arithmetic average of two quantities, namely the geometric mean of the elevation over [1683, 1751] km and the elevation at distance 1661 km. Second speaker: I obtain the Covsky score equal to 100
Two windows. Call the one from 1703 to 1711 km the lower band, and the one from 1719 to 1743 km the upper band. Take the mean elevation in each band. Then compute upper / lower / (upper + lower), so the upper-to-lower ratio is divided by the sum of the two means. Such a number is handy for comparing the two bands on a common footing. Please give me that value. 0.059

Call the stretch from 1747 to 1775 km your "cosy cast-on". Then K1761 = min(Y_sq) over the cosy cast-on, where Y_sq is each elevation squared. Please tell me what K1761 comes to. 75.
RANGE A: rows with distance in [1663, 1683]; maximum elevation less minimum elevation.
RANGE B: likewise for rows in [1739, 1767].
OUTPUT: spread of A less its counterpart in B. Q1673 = -1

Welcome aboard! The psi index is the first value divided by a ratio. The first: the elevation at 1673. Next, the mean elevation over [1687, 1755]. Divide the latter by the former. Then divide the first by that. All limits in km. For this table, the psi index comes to 13.9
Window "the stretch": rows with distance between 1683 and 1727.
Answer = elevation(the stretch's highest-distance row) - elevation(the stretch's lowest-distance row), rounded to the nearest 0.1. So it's 1.1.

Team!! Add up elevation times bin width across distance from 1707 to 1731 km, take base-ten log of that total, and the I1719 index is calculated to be 2.35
